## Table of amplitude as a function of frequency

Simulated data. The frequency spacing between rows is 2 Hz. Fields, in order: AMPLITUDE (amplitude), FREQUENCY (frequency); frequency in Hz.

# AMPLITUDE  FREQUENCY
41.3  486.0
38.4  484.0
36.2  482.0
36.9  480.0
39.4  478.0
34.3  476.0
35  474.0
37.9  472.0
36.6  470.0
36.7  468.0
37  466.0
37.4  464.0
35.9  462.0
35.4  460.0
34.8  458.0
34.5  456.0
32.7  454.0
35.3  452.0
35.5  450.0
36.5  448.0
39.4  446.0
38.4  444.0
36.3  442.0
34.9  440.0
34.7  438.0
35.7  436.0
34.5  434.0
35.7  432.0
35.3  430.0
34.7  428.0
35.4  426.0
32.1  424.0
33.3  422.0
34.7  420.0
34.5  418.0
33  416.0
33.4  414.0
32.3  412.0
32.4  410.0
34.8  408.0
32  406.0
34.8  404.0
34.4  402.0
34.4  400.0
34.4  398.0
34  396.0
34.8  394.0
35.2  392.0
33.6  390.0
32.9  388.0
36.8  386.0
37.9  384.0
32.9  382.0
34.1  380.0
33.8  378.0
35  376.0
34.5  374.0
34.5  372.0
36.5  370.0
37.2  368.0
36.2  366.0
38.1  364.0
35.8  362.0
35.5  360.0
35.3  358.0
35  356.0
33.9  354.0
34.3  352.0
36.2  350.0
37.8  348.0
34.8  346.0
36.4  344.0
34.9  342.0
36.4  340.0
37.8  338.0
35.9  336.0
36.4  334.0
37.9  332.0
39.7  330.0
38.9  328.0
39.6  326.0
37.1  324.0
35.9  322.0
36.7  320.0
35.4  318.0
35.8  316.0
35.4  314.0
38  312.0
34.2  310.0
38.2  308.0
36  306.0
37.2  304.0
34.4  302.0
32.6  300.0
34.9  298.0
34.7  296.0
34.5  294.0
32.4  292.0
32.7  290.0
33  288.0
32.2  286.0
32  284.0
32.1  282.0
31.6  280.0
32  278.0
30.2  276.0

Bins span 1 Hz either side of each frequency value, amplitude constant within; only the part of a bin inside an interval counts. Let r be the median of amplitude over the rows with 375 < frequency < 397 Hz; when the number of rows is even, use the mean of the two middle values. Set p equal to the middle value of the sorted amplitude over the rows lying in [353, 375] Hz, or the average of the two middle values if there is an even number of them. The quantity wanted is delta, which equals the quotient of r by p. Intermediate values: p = 35.5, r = 34.1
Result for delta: 0.96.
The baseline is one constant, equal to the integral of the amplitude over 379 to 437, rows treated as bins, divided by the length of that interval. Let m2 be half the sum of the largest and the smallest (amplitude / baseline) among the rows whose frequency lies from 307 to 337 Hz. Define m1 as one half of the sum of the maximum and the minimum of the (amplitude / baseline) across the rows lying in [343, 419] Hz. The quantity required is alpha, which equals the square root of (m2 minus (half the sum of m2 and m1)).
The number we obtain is 0.17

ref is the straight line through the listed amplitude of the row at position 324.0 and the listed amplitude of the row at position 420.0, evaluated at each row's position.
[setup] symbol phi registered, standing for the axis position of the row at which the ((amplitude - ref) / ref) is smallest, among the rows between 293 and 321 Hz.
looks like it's 300.0 Hz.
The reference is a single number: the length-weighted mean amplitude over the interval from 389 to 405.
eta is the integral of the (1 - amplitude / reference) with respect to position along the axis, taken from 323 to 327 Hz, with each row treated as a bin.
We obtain -0.45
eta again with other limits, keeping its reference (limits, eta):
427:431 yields -0.06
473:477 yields -0.02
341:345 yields -0.14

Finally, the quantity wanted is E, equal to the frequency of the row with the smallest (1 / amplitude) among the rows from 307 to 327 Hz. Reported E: 326.0 Hz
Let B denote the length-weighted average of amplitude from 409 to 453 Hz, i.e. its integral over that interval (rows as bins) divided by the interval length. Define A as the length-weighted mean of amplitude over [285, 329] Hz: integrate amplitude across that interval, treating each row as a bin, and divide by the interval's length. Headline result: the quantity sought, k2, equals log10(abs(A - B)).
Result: -0.3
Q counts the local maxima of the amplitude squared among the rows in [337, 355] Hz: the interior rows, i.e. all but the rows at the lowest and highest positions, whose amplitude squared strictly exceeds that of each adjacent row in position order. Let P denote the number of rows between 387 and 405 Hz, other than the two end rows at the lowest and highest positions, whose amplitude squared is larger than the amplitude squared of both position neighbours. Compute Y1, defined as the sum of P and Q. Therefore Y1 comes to 3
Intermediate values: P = 1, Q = 2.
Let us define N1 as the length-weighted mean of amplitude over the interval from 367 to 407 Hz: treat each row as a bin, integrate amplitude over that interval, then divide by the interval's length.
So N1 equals 34.7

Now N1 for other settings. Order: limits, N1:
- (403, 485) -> 35.3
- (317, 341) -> 37.3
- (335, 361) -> 35.7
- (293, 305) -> 34.7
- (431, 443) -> 35.3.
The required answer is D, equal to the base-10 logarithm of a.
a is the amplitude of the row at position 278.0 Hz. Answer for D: 1.51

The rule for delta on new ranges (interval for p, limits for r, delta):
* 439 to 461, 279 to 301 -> 0.92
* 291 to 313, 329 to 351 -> 1.05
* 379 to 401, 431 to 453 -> 1.04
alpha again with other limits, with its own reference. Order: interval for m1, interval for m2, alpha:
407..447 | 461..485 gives 0.13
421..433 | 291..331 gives 0.18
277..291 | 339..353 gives 0.23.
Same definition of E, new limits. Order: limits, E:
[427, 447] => 446.0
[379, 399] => 384.0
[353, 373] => 364.0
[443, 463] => 446.0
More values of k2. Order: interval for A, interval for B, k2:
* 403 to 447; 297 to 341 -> 0.3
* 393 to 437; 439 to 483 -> 0.3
